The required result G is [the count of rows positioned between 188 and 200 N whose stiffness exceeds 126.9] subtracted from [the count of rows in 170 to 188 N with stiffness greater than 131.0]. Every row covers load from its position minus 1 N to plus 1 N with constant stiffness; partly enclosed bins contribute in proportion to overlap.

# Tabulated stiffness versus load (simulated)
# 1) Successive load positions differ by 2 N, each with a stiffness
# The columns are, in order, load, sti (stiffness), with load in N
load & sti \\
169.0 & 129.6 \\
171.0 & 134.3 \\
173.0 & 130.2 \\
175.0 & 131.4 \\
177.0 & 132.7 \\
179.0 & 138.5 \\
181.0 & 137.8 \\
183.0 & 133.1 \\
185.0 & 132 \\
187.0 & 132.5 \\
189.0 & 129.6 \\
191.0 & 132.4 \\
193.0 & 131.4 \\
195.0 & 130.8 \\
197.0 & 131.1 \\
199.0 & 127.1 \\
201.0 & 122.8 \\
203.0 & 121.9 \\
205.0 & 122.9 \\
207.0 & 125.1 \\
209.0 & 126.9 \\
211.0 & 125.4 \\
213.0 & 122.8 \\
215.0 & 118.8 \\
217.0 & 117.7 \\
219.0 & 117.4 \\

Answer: 2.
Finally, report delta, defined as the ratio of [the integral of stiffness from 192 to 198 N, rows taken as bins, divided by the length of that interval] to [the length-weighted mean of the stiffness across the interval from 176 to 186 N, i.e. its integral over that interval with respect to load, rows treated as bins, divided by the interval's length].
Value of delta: 0.97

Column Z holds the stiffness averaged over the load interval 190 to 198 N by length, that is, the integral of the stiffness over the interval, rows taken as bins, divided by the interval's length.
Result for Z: 131.4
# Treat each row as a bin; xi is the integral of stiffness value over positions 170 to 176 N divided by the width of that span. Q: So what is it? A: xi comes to 132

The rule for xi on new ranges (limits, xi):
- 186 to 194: 131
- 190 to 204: 128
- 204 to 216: 124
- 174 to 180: 134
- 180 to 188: 134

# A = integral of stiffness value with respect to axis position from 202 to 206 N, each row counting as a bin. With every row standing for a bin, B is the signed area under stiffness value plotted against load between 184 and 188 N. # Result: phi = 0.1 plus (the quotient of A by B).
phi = 1.03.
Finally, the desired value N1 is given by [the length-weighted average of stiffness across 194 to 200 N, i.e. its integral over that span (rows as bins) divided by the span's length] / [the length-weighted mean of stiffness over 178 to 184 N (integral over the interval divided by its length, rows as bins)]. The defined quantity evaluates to 0.95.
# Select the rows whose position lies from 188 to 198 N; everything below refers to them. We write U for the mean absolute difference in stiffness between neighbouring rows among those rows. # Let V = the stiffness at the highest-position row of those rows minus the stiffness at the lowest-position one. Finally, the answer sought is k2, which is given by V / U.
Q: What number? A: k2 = 1.3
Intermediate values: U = 1.2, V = 1.5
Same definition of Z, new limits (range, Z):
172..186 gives 133.7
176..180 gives 135.6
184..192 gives 131.6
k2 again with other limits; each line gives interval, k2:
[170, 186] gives -0.9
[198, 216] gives -3.6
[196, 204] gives -3.0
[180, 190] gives -3.6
